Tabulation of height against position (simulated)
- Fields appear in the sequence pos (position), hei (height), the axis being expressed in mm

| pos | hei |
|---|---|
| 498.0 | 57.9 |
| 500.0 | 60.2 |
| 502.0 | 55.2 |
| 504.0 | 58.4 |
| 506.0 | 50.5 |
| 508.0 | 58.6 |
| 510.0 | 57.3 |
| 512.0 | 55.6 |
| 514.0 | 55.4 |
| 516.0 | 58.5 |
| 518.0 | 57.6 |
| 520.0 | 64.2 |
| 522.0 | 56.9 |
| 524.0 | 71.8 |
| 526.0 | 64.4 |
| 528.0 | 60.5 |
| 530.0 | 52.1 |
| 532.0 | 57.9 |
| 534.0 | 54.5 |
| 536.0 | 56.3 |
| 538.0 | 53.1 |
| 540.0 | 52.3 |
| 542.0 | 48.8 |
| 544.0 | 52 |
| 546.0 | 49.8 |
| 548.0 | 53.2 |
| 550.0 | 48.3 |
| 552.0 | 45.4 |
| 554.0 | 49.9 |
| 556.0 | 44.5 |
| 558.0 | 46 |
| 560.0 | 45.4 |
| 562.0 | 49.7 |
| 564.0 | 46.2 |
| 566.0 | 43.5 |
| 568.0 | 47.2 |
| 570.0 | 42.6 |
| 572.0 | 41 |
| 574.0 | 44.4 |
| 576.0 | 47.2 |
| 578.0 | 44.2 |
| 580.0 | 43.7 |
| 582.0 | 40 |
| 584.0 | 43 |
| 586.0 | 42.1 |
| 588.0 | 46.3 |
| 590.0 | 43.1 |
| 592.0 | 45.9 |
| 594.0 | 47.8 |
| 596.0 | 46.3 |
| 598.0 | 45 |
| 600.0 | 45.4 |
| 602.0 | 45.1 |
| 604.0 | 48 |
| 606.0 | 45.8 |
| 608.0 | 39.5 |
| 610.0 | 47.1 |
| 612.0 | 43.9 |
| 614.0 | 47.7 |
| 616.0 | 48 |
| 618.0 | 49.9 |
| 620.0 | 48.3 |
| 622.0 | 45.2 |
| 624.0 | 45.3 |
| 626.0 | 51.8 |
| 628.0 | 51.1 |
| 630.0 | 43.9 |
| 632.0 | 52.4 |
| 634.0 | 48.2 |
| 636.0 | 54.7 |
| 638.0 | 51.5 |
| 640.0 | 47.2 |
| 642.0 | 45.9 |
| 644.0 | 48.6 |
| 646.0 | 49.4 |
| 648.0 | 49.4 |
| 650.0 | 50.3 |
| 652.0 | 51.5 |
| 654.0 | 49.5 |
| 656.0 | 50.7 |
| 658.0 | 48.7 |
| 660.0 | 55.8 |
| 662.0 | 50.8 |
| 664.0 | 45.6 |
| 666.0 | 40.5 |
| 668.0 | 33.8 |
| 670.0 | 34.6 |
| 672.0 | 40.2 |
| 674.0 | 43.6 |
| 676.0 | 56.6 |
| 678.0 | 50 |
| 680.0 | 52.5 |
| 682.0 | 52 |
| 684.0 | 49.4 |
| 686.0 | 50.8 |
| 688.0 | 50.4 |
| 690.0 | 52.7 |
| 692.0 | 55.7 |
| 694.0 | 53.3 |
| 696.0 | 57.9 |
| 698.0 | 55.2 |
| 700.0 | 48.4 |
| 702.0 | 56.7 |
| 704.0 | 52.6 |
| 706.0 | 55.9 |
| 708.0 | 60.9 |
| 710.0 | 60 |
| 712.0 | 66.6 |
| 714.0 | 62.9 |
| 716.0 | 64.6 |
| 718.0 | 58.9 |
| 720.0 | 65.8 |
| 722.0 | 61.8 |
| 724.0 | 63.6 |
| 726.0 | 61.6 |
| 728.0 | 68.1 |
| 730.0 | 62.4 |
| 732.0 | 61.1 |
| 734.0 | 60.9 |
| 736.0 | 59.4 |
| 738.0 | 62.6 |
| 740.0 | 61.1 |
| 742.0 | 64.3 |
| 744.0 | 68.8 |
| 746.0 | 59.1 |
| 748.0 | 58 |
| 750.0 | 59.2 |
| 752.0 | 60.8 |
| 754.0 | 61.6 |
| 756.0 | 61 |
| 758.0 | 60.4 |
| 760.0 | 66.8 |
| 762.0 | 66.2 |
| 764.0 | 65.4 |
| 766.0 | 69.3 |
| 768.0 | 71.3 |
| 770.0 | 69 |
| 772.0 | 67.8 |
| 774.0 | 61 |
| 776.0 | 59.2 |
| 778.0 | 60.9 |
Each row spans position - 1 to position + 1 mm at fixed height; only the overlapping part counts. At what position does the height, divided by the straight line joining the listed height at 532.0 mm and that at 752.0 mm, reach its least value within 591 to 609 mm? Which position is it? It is 608.0 mm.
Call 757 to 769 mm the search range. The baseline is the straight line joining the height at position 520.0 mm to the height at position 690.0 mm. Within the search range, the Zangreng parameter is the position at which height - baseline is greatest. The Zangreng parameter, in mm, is 768.0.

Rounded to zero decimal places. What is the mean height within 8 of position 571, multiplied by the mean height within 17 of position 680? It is 2147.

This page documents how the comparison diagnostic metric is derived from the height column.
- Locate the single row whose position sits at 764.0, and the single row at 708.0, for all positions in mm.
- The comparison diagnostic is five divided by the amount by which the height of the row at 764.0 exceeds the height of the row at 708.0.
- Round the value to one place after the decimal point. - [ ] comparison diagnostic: 1.1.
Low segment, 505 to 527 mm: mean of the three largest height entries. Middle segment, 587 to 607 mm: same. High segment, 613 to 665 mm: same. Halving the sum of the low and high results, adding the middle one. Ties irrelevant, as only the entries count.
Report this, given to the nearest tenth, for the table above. 107.9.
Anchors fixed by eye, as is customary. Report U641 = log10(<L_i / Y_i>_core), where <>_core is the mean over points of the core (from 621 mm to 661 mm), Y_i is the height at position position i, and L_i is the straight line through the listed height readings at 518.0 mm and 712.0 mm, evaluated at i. 0.108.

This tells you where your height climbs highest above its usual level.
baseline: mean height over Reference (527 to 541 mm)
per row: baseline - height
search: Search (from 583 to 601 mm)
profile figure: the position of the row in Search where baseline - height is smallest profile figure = 594.0 mm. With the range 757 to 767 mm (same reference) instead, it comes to 766.0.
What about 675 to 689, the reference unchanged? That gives 676.0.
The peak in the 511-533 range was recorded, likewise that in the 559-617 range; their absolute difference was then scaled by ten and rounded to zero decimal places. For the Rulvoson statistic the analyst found 221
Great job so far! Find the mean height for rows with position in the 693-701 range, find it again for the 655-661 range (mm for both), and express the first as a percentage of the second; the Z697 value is 104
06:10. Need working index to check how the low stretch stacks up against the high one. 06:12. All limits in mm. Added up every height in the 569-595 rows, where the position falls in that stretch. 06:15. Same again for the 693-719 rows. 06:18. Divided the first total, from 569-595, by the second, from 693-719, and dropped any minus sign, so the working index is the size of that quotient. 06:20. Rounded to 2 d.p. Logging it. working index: 0.76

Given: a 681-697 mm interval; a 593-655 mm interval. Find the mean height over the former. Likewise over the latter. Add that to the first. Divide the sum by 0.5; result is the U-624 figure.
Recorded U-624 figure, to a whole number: 201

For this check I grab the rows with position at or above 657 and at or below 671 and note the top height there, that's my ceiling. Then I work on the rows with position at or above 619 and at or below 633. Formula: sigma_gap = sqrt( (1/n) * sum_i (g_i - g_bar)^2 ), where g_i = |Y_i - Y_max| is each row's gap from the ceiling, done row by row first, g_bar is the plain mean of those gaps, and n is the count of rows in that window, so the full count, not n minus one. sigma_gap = 3.27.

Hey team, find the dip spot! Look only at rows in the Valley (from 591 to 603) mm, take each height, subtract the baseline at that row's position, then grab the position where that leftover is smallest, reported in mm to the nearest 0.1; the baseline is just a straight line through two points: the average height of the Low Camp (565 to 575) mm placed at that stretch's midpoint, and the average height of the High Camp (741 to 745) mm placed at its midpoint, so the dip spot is 602.0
